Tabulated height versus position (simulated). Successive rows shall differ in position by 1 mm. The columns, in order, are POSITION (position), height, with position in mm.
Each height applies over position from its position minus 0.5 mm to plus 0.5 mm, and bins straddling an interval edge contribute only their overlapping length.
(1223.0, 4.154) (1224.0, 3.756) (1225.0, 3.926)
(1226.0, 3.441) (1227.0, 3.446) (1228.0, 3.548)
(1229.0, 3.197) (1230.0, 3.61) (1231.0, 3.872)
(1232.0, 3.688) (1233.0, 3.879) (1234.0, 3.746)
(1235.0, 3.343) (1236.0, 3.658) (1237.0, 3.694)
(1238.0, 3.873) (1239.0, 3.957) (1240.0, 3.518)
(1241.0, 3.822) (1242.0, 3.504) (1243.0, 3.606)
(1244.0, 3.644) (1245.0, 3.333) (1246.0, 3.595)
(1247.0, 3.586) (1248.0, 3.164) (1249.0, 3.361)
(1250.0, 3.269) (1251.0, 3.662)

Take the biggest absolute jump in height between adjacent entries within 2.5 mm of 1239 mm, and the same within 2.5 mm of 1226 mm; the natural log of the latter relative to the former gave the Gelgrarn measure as 0.10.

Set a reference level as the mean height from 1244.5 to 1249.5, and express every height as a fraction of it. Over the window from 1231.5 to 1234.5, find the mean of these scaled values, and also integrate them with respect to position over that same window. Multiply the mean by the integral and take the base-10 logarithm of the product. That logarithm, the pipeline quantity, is 0.565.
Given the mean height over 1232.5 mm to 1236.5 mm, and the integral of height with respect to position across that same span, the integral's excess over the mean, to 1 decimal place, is 11.0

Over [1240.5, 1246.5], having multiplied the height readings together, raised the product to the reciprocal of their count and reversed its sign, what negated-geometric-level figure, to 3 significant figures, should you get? -3.58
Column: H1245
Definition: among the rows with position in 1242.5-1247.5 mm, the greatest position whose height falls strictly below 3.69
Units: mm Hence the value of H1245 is 1247.0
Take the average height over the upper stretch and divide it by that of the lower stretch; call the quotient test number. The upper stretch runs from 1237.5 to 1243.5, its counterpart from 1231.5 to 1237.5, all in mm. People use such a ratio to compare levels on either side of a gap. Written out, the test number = 1.01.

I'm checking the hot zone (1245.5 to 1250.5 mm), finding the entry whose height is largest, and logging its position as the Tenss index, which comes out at 1246.0 mm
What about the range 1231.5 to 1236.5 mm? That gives 1233.0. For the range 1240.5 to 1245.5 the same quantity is 1241.0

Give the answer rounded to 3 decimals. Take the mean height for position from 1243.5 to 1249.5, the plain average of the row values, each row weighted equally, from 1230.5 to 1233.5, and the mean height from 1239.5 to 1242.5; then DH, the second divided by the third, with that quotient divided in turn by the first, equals 0.306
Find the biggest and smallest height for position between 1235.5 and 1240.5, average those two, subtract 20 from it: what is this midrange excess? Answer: -16.3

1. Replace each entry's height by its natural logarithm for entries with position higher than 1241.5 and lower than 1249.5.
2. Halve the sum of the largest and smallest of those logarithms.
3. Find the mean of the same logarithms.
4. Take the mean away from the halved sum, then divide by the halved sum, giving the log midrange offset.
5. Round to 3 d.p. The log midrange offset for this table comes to -0.018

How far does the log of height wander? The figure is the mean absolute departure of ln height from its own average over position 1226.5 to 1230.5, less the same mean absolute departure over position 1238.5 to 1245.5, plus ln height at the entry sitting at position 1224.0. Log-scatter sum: 1.32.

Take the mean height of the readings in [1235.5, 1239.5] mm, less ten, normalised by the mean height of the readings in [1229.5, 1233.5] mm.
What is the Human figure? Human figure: -1.65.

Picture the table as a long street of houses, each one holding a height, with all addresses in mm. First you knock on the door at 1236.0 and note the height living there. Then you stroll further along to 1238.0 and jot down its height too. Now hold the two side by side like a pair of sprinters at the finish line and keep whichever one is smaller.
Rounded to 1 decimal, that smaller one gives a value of 3.7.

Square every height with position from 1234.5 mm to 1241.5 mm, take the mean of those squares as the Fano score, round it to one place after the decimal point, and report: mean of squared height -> 13.7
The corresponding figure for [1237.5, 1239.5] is 15.3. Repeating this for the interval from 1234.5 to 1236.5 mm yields 12.3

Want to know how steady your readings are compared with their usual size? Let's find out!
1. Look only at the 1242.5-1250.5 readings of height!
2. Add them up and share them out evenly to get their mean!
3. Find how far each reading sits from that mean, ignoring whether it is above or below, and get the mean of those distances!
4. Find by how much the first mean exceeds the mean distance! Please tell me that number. 3.28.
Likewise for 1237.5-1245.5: 3.49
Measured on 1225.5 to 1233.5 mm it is 3.41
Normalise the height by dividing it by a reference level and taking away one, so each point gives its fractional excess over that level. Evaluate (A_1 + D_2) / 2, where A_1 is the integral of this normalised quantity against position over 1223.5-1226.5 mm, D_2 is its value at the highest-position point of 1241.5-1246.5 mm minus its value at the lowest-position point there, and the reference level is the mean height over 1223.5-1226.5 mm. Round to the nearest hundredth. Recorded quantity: 0.01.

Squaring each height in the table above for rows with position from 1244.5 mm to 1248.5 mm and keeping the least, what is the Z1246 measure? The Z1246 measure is 10.0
